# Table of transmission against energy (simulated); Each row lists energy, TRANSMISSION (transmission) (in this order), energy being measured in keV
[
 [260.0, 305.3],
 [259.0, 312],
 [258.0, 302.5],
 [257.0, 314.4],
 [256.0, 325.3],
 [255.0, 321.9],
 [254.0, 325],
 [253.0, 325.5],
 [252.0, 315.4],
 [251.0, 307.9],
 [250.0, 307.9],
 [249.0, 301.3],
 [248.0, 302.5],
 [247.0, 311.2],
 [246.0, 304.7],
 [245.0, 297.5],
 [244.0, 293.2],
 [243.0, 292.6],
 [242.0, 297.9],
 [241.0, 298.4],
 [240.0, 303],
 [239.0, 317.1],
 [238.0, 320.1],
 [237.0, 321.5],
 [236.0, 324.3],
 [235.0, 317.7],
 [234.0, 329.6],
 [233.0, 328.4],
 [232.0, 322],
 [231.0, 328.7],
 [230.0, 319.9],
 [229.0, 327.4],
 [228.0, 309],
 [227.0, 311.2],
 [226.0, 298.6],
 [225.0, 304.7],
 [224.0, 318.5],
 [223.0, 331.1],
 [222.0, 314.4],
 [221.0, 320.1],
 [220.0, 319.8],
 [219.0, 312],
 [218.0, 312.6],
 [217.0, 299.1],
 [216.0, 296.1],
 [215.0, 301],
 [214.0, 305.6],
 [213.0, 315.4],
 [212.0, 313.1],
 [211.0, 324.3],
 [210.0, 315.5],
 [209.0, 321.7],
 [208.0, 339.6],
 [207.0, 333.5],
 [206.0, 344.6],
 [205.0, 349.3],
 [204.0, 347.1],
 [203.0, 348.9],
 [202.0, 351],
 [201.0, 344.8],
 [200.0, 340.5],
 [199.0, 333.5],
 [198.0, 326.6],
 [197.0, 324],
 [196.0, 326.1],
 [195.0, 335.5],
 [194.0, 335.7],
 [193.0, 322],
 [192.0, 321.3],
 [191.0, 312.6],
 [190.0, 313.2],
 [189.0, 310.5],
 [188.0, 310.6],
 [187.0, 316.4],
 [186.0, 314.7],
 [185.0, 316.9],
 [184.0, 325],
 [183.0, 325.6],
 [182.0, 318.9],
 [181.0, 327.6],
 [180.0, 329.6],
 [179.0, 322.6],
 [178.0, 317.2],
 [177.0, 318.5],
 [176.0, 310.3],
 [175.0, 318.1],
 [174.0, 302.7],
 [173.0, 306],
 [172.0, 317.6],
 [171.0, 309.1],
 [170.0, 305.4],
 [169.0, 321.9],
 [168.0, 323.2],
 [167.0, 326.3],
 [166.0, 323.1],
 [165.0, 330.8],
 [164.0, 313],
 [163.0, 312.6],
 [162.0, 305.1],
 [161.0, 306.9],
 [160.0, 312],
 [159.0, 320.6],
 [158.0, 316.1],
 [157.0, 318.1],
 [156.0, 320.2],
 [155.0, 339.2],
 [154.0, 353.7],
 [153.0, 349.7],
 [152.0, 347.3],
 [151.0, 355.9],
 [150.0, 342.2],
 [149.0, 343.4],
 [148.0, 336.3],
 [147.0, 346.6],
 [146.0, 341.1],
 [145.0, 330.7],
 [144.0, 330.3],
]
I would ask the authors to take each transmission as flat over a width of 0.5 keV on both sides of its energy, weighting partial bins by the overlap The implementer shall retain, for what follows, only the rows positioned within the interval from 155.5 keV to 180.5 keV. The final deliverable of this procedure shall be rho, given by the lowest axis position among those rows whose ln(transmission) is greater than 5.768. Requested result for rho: 156.0 keV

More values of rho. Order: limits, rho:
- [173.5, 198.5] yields 179.0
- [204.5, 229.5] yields 205.0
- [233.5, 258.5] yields 234.0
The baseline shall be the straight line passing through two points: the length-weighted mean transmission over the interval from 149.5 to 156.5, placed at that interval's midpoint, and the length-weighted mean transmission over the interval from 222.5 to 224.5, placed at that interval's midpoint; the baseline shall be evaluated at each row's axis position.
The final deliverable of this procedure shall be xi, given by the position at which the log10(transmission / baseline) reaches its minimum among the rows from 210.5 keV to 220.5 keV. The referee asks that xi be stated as 216.0 keV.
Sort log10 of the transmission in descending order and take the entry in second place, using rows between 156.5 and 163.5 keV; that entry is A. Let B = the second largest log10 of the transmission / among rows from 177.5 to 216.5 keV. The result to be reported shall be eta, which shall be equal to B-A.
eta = 0.04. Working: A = 2.50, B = 2.54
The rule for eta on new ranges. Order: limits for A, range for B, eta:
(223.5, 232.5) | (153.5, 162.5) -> 0.02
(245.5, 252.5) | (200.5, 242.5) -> 0.05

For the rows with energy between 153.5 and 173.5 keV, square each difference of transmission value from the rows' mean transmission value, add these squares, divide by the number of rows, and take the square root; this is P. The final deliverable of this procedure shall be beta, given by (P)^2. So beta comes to 139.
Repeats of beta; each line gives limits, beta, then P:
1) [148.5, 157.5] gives 163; 12.8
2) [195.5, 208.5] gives 84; 9.1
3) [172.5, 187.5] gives 54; 7.3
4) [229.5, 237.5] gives 17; 4.2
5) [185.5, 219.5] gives 233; 15.3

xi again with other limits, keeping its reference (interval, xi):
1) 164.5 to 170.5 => 170.0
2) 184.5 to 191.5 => 188.0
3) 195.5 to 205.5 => 197.0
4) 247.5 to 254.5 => 249.0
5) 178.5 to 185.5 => 185.0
